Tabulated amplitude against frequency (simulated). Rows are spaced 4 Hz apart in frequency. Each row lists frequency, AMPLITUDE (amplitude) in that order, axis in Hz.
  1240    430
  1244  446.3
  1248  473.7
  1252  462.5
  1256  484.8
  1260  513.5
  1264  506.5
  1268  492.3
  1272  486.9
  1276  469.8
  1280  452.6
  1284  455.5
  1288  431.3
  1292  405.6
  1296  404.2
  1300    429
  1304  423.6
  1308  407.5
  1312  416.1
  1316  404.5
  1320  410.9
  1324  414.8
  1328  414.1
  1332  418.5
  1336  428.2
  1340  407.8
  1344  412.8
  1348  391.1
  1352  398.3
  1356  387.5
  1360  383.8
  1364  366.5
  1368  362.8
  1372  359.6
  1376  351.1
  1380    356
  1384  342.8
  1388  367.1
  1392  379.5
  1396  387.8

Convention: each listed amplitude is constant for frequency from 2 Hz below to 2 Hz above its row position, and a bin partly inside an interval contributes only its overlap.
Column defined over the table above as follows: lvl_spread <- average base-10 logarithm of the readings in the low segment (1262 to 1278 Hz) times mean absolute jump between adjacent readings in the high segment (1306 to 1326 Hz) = 21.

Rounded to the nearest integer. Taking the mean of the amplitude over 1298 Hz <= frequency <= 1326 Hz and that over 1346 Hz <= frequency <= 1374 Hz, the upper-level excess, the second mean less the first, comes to -37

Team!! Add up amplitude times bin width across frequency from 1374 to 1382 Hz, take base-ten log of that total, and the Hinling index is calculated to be 3.45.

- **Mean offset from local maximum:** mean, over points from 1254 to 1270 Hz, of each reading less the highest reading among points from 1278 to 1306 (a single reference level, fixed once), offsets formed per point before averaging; 44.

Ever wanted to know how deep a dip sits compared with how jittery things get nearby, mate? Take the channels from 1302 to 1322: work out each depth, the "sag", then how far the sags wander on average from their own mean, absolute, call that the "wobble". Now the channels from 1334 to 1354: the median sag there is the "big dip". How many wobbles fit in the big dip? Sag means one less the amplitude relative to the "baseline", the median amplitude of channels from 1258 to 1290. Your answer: 12.0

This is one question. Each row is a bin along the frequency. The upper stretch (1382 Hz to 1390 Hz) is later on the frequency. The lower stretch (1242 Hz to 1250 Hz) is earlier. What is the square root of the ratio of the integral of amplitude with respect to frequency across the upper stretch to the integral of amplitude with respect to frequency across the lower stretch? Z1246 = 0.878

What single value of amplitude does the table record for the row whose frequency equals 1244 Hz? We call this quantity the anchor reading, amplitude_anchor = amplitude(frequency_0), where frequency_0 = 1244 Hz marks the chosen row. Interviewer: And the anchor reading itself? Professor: 446.3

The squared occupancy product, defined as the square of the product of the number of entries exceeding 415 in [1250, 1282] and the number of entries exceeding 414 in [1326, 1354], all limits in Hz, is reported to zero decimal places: 576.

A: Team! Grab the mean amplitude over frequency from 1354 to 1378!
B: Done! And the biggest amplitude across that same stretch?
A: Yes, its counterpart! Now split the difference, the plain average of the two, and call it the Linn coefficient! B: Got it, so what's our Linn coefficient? 378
